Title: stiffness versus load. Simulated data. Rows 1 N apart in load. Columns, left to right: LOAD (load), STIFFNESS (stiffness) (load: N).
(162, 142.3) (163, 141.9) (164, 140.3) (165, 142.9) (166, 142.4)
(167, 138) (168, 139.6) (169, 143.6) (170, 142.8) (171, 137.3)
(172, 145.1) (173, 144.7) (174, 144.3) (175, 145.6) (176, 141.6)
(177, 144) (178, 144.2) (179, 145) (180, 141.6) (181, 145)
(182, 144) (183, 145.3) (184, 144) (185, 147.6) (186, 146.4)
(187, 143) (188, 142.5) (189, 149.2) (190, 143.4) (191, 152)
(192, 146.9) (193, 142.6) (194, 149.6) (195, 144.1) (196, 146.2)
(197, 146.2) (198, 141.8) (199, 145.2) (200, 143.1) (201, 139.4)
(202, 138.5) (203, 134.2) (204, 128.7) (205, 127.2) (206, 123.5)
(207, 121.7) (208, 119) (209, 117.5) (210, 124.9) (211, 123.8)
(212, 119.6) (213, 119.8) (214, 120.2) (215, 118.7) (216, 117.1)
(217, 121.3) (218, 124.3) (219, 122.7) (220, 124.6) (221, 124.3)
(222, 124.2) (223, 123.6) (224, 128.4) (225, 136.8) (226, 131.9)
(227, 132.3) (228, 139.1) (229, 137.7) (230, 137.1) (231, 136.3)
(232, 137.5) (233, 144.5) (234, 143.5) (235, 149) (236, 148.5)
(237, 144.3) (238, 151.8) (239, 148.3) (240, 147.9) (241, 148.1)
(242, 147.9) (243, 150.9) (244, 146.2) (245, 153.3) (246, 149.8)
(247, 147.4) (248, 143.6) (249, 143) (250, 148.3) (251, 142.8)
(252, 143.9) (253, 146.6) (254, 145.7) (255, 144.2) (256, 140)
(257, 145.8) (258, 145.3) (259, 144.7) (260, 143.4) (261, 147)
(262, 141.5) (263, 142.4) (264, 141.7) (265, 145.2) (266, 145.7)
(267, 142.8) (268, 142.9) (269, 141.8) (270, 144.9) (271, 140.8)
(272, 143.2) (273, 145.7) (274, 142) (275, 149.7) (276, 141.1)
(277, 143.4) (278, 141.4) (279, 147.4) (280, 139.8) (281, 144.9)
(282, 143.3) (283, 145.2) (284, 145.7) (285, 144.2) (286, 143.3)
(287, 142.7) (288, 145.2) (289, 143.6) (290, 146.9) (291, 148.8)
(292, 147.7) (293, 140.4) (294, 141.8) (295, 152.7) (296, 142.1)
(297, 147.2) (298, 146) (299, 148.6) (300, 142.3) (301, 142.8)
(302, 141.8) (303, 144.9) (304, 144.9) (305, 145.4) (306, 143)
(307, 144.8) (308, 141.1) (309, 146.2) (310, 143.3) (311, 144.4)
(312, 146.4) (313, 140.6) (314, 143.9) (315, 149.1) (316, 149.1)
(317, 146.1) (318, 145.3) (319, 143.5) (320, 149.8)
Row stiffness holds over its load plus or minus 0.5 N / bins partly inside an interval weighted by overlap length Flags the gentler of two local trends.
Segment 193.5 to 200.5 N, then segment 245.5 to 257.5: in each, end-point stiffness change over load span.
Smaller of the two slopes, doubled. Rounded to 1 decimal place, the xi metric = -2.2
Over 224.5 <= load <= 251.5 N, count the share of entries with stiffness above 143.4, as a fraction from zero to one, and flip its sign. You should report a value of -0.6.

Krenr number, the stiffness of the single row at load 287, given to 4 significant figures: 142.7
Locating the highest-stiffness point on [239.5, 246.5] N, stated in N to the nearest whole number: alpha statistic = 245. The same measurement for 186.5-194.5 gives 191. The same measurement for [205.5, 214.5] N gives 210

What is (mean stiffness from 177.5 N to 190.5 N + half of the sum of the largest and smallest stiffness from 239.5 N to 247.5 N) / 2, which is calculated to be 147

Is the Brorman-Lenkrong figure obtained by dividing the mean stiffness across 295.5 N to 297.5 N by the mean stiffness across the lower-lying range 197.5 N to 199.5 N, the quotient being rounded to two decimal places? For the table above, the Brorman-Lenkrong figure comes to 1.01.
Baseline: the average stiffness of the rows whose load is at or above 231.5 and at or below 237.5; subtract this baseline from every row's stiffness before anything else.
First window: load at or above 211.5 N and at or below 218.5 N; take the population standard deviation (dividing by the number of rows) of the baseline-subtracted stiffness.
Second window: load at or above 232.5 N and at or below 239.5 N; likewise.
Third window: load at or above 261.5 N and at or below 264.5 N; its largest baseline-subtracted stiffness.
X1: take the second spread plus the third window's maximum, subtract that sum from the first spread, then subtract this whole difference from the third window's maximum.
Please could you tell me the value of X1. -3.5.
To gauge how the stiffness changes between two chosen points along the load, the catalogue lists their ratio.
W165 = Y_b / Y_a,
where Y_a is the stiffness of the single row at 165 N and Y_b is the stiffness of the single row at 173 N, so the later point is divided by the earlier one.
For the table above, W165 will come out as 1.01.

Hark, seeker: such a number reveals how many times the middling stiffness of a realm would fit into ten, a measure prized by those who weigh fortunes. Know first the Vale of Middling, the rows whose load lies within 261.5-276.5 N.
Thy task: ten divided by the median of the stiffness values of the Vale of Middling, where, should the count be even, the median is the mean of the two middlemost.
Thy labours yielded 0.0700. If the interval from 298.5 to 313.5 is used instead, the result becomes 0.0693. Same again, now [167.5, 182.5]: 0.0694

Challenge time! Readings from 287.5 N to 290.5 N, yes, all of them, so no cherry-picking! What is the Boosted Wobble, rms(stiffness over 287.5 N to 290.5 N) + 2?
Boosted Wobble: 147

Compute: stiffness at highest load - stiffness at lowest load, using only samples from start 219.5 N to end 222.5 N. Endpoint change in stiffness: 0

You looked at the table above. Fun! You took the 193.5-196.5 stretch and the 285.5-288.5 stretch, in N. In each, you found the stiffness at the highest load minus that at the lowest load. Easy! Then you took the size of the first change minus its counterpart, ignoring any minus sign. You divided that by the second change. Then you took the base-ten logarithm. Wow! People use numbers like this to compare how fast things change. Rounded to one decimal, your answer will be 0.4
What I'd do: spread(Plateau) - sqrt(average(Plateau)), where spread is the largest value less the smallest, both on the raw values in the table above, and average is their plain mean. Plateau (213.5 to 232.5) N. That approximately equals 11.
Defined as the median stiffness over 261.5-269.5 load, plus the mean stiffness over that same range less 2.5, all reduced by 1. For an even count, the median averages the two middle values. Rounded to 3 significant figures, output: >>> 282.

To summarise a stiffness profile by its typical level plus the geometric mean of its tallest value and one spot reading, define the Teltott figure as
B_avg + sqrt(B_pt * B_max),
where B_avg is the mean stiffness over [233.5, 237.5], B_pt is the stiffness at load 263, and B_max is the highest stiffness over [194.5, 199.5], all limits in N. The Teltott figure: 291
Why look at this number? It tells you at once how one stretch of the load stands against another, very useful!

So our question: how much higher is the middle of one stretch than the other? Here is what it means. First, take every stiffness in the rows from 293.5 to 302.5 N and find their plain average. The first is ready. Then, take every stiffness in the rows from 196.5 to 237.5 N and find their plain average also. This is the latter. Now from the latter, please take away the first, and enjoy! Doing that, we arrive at -13.8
